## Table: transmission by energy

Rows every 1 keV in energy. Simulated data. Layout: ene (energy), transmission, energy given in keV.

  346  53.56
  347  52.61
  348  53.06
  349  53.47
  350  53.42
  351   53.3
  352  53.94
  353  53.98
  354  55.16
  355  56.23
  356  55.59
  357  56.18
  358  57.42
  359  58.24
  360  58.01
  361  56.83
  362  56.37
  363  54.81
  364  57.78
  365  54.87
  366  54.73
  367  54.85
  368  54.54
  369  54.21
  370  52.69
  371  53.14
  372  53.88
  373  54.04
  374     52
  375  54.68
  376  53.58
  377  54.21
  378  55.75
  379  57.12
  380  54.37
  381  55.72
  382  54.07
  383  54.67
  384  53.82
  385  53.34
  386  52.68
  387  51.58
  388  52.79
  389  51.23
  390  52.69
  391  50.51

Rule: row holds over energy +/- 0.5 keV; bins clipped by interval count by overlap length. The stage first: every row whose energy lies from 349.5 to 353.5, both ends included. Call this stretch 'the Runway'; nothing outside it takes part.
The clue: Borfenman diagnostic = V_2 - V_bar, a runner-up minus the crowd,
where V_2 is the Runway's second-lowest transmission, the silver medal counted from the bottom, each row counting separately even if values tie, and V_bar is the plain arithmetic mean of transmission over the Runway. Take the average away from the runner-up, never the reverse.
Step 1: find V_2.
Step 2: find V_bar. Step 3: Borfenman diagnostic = -0.24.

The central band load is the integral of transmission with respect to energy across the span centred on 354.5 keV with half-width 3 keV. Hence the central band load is 331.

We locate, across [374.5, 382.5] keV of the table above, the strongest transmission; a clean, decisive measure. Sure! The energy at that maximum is 379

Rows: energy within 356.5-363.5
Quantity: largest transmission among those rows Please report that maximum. 58.24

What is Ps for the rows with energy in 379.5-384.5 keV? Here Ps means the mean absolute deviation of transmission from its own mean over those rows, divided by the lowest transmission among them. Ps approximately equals 0.0099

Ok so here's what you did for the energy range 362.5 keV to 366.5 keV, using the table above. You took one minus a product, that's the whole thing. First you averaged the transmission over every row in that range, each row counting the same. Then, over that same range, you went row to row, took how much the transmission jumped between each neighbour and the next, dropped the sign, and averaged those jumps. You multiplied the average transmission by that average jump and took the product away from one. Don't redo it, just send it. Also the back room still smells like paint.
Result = -110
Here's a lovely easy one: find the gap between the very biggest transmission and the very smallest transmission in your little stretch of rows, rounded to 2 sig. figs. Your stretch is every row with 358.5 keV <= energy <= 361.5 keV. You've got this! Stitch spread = 1.4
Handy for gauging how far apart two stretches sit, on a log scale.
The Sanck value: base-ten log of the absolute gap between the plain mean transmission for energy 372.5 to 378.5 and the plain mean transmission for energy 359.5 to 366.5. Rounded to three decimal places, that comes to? 0.334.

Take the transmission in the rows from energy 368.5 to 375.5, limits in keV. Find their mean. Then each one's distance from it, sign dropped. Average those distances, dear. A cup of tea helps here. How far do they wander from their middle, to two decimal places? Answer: 0.78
